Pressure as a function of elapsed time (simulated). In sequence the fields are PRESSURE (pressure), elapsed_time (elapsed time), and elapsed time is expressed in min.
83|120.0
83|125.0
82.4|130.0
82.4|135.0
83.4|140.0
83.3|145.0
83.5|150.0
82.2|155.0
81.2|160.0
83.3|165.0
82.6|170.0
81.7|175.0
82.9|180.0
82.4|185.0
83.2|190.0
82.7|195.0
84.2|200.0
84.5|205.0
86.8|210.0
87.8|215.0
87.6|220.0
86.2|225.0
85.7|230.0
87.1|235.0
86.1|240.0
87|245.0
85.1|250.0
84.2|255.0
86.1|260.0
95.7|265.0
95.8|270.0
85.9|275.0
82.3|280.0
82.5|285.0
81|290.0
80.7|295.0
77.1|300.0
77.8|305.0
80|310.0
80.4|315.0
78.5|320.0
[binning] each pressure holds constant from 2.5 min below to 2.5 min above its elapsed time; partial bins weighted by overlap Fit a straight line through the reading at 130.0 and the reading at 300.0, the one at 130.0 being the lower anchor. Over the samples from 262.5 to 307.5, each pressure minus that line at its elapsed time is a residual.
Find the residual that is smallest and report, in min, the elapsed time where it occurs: 300.0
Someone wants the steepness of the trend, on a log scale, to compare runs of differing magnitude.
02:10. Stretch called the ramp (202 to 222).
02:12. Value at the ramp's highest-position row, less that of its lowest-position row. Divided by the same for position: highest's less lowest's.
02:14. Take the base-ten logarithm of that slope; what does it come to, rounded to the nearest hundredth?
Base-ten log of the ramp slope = -0.68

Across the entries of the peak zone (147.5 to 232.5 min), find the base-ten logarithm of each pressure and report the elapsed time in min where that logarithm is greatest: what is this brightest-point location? 215.0 min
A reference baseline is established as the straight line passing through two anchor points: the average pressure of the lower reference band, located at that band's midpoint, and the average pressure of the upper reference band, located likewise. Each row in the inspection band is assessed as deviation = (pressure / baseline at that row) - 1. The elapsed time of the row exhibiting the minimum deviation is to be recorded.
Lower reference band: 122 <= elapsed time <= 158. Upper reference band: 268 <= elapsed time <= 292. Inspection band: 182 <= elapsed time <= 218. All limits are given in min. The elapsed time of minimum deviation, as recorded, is 185.0 min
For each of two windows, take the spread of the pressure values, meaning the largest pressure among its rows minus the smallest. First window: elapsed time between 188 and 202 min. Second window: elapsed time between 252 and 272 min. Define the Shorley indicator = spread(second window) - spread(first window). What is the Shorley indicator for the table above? 10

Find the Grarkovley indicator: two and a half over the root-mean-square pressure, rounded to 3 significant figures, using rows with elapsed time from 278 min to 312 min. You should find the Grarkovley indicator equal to 0.0312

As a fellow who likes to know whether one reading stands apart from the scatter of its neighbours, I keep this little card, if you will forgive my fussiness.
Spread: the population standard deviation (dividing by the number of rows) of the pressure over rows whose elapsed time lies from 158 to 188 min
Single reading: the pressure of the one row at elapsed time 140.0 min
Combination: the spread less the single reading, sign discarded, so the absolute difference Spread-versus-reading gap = 83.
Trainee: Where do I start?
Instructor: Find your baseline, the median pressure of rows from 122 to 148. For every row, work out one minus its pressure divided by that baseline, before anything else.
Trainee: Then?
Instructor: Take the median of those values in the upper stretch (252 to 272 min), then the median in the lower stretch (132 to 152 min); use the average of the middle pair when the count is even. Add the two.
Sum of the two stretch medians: -0.10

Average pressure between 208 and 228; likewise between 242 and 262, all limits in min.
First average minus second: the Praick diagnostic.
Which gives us 1.5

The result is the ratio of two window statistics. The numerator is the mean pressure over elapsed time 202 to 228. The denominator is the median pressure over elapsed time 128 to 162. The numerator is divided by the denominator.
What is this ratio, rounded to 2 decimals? 1.05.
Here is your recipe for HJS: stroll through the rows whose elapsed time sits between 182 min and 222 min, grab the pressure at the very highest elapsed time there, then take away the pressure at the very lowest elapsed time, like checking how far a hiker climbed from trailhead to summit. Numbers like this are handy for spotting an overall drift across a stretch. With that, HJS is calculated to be 5.2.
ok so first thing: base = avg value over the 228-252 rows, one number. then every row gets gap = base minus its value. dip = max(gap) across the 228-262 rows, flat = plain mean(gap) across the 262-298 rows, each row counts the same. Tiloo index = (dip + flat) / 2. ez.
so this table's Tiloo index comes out 1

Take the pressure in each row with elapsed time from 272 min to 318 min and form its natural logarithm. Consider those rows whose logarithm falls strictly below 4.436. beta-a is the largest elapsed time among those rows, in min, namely 315.0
